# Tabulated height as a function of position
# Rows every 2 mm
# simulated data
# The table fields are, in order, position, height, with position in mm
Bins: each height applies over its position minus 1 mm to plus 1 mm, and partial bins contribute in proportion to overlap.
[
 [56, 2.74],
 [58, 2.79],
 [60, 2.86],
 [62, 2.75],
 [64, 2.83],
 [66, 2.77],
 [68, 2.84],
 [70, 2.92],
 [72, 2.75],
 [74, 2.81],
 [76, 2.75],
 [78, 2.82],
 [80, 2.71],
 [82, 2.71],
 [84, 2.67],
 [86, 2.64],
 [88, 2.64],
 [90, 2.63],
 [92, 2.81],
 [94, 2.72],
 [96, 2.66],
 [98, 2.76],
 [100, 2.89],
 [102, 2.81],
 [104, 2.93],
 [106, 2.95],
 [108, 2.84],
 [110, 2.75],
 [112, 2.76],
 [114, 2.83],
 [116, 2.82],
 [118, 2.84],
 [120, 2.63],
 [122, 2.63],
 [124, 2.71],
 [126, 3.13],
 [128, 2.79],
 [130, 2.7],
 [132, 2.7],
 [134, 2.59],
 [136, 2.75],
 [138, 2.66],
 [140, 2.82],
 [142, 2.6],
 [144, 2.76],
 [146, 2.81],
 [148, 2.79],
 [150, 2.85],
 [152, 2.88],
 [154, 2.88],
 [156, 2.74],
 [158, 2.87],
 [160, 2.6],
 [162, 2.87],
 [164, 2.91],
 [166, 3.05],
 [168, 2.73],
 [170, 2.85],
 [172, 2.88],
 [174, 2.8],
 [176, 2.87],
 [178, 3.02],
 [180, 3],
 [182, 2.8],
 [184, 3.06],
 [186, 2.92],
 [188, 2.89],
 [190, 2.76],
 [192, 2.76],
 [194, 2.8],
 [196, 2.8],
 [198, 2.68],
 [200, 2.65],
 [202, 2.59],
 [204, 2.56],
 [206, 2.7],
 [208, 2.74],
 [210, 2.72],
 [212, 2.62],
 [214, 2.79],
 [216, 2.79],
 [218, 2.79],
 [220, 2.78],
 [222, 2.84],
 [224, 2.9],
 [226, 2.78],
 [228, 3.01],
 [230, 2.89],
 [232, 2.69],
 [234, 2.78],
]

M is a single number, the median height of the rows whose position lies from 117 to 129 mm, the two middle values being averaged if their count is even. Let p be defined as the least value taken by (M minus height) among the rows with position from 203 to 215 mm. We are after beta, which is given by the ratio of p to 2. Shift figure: -0.02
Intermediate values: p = -0.04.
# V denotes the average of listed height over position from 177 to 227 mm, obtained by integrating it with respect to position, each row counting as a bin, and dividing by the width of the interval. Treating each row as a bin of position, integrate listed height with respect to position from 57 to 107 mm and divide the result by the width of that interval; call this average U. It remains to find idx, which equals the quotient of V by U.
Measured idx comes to 1.00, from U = 2.78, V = 2.79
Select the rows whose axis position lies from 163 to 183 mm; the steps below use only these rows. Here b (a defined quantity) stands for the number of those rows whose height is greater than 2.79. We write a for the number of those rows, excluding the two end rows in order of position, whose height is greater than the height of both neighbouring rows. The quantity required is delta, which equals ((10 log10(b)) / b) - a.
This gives -1.9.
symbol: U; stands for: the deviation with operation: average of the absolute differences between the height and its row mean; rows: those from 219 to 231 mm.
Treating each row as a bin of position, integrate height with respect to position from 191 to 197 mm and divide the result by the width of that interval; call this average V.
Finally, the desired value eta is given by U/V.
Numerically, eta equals 0.024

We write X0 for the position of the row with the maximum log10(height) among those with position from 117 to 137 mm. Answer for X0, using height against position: 126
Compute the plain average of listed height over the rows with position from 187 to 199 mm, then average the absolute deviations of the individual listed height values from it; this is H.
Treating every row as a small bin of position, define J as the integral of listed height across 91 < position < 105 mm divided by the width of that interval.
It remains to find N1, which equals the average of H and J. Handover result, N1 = 1.42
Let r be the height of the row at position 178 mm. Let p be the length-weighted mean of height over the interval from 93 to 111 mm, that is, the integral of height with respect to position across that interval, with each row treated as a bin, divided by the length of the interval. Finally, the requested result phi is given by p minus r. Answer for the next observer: -0.2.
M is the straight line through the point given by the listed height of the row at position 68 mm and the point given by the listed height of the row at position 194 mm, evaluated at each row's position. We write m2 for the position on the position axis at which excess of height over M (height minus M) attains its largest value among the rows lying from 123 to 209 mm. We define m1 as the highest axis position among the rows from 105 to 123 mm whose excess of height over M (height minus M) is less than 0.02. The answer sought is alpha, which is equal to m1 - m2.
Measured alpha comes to -4 mm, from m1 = 122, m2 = 126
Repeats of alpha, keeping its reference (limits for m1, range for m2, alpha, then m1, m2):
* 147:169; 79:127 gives 42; 168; 126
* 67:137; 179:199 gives -48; 136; 184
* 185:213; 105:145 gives 86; 212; 126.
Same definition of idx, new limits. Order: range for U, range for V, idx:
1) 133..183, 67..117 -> 0.99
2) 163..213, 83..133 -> 0.99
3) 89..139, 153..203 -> 1.02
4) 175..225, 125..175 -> 1.00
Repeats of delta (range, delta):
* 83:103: -0.4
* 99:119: -0.9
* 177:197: 0.1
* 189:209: 1.5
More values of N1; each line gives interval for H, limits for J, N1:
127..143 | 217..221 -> 1.42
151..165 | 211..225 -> 1.44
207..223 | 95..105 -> 1.43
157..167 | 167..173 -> 1.46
